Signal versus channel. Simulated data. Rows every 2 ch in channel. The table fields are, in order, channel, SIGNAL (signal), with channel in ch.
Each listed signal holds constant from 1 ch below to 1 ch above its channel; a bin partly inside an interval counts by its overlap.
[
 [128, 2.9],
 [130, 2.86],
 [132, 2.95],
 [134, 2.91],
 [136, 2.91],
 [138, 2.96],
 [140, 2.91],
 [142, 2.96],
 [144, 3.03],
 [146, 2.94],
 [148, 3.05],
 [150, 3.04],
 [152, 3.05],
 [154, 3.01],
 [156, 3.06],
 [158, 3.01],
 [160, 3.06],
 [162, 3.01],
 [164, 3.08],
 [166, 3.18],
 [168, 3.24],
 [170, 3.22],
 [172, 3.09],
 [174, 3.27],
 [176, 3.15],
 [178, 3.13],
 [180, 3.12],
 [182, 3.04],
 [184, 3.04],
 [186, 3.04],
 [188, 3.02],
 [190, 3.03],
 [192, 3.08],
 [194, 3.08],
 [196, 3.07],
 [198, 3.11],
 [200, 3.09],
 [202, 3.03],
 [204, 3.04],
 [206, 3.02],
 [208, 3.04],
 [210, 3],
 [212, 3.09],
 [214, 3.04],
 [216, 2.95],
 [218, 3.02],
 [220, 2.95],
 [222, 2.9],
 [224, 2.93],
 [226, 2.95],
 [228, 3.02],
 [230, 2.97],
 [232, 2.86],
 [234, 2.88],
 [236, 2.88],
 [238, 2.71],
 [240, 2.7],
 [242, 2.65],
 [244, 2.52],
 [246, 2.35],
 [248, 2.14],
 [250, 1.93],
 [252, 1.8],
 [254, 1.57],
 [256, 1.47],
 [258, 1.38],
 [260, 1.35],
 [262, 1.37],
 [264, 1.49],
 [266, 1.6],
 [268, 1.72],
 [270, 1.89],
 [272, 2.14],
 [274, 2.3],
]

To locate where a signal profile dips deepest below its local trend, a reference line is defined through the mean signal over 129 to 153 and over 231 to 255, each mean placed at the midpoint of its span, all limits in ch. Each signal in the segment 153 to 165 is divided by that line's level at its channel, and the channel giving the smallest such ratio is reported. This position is 154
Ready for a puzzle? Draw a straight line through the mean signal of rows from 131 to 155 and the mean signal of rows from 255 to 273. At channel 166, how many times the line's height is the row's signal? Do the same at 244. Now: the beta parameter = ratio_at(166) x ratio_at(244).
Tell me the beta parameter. 1.61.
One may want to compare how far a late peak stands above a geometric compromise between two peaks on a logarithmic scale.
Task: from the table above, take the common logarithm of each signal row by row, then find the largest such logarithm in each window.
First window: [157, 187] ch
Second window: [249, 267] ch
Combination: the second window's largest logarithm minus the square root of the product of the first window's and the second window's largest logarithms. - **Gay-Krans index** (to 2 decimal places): -0.10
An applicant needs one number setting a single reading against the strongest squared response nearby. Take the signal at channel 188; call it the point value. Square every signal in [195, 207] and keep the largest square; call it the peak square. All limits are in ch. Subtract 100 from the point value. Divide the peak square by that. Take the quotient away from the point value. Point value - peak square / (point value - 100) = 3.12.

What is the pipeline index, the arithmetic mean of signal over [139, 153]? 3.00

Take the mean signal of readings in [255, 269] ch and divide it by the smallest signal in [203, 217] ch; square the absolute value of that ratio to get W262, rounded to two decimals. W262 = 0.25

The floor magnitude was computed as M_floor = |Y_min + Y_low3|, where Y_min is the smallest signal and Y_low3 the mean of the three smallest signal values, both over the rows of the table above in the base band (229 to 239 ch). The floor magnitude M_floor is 5.5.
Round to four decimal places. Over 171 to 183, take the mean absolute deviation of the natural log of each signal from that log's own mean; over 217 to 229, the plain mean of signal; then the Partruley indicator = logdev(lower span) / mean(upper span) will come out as 0.0055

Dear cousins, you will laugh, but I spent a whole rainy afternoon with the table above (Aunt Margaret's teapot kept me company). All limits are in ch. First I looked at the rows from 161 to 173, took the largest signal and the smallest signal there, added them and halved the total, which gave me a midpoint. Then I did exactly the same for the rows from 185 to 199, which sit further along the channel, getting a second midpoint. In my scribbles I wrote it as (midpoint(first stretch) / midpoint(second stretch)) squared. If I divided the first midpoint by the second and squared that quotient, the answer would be 1.04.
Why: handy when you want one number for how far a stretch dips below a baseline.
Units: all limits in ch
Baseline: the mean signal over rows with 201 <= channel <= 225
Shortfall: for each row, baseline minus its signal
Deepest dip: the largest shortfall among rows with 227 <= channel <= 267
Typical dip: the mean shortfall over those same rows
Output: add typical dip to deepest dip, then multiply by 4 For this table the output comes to 9.9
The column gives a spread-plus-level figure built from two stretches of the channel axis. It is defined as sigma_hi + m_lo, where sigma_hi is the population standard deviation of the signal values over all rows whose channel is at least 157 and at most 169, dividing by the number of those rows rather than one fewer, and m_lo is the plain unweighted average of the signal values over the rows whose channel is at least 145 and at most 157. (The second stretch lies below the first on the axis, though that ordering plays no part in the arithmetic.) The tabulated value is 3.11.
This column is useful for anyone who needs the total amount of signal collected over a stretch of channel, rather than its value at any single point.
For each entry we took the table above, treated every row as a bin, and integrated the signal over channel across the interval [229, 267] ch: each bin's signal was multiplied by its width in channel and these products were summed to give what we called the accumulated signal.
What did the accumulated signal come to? 81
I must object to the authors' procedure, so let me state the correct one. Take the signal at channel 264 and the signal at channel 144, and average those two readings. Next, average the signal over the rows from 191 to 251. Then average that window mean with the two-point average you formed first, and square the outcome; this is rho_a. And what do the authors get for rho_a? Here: 6.6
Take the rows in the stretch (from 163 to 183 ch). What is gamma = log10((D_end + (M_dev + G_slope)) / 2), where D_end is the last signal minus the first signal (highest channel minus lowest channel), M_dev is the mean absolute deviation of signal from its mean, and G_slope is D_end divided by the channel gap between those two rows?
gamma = -2.0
